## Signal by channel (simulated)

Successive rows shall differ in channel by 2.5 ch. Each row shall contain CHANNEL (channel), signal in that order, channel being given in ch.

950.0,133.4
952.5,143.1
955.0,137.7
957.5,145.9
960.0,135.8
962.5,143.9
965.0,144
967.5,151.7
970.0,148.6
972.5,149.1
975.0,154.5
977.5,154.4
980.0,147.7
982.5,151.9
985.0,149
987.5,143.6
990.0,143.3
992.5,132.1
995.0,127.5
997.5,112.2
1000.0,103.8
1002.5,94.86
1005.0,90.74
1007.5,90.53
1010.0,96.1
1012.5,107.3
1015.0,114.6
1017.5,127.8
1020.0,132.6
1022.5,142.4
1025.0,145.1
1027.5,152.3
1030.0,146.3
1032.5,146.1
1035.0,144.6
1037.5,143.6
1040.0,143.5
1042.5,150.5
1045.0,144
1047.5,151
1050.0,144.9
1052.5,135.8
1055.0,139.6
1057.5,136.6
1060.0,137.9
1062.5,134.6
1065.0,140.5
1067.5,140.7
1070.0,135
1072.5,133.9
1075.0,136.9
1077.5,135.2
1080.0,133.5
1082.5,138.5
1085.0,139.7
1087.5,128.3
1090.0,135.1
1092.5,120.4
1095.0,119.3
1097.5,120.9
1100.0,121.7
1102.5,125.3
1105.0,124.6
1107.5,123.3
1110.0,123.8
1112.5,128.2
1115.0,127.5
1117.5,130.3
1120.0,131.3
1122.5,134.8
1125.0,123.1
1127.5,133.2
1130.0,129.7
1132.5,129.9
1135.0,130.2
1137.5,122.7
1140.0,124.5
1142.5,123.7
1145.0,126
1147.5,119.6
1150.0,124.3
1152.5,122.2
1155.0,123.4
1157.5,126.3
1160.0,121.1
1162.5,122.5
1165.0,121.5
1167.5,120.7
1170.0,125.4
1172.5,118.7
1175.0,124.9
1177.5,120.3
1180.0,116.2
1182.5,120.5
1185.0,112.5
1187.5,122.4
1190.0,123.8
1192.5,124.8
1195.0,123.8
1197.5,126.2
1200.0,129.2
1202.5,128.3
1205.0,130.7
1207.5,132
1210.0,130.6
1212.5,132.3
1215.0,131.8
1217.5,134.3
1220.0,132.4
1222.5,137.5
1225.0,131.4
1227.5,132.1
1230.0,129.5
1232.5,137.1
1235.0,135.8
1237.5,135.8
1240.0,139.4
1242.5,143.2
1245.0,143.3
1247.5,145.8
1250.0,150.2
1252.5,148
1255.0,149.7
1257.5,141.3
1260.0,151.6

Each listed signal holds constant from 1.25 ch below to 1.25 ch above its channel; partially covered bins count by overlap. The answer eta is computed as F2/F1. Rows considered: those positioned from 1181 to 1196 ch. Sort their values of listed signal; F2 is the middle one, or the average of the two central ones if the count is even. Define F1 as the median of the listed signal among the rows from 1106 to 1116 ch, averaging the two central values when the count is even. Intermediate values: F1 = 126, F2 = 123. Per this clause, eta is 0.98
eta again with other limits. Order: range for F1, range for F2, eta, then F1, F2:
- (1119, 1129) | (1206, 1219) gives 1.00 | 132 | 132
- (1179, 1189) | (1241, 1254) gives 1.23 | 118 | 146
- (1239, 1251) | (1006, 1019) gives 0.75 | 143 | 107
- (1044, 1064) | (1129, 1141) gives 0.93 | 139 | 130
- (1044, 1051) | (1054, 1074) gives 0.95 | 145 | 137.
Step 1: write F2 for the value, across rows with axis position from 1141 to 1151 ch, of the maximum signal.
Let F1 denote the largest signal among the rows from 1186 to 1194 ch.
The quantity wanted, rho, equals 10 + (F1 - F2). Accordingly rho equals 9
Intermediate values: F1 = 124.8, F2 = 126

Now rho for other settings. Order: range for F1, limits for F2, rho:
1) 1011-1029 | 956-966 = 16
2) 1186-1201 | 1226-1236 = 2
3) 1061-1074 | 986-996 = 7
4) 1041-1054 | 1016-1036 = 9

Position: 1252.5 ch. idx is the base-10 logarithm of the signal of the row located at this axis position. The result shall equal 2.17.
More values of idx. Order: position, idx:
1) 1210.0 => 2.12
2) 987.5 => 2.16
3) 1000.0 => 2.02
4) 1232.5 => 2.14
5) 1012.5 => 2.03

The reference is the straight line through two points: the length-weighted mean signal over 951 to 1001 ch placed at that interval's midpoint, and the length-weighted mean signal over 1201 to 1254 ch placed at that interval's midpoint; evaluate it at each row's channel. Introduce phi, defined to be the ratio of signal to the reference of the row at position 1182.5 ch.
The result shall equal 0.879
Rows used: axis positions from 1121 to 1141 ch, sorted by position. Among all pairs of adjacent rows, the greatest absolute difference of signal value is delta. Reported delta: 12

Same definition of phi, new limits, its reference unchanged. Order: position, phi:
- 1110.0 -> 0.894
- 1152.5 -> 0.887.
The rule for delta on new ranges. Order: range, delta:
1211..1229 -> 6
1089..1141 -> 15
